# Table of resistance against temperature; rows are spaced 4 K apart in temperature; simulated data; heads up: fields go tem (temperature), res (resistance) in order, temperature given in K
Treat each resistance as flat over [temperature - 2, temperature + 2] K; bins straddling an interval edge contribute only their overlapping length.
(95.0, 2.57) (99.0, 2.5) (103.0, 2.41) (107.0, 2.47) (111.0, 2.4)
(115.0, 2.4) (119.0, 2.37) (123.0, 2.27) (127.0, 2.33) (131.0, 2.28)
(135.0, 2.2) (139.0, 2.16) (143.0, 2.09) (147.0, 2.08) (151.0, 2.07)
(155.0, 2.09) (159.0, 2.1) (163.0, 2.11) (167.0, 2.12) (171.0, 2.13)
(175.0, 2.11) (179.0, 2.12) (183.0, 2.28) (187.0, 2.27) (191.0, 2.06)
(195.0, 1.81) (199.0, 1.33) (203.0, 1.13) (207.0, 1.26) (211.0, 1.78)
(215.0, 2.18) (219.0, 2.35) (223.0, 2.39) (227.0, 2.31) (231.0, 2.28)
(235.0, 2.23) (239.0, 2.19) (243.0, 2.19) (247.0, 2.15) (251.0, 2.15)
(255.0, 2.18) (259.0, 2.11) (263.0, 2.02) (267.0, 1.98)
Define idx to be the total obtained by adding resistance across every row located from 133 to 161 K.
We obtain 14.8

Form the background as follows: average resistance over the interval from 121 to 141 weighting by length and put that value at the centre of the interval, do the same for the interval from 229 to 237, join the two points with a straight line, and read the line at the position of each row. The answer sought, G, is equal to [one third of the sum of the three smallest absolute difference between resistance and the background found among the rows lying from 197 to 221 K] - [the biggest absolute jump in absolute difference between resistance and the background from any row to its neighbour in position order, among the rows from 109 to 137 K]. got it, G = 0.11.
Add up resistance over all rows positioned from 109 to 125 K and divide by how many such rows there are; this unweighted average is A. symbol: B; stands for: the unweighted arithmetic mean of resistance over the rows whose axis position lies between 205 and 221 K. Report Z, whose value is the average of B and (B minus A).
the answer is 0.71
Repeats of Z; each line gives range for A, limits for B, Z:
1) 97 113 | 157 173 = 0.89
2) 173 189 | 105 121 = 1.31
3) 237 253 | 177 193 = 1.10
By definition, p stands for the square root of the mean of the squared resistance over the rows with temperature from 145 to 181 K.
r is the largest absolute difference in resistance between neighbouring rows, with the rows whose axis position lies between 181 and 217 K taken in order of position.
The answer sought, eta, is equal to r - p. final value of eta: -1.58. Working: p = 2.10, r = 0.5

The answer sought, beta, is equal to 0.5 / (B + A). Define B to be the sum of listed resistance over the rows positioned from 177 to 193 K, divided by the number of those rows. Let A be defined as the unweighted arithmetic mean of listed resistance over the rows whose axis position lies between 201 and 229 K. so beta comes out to 0.122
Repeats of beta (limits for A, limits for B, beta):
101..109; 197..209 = 0.136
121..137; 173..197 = 0.114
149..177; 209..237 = 0.116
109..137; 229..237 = 0.109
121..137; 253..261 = 0.113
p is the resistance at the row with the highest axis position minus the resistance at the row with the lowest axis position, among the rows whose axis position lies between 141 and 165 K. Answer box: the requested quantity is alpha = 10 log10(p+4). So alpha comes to 6.04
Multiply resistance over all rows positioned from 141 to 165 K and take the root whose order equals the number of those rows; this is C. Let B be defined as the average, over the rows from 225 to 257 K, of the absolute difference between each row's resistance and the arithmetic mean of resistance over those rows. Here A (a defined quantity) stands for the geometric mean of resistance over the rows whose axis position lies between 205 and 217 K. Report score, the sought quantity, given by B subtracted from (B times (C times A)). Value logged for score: 0.12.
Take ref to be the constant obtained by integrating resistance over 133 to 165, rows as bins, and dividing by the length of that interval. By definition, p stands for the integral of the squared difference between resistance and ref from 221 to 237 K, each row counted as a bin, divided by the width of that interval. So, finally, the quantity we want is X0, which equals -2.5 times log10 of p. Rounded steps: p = 0.04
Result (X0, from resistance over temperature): 3.5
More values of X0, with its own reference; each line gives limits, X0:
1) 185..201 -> 1.8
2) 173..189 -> 4.7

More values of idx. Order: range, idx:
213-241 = 15.9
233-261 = 15.2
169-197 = 14.8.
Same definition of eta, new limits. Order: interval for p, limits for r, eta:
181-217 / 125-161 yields -1.76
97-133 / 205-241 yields -1.86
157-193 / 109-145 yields -2.05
